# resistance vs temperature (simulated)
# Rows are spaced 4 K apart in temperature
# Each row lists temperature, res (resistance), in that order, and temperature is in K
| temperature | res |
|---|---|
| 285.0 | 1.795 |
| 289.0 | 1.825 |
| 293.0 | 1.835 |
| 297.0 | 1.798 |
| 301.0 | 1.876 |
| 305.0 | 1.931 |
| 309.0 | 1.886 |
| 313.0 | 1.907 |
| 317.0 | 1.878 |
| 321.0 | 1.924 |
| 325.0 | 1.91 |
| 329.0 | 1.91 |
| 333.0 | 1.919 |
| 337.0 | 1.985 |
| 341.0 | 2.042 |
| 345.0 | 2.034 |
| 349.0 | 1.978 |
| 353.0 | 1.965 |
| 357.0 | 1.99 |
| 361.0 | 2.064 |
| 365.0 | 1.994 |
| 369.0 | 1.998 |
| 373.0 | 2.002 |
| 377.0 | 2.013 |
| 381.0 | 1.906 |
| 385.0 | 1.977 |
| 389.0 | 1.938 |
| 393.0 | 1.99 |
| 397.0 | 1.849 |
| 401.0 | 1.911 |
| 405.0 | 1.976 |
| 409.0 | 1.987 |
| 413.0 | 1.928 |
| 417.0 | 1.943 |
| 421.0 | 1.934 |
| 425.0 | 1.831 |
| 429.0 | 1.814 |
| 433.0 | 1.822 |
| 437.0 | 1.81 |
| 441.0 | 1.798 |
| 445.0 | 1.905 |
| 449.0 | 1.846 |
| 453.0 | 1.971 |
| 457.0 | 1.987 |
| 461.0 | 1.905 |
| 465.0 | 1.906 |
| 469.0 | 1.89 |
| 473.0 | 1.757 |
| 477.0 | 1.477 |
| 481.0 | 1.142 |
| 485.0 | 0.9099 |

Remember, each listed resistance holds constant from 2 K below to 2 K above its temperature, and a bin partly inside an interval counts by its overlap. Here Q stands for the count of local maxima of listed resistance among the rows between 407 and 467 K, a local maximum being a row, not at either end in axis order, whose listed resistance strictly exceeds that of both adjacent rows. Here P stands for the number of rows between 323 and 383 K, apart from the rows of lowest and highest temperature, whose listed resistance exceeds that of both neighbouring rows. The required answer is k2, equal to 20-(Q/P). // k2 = 18.7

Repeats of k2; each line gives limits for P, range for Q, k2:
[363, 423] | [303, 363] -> 19.4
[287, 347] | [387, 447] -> 19.2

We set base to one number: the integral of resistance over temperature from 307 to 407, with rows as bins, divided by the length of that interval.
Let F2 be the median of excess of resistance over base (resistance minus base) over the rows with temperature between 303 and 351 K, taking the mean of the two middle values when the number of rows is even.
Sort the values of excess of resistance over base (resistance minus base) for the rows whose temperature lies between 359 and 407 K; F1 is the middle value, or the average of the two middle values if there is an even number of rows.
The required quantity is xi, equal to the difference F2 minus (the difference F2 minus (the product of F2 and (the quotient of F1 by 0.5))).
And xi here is -0.002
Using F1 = 0.0257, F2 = -0.036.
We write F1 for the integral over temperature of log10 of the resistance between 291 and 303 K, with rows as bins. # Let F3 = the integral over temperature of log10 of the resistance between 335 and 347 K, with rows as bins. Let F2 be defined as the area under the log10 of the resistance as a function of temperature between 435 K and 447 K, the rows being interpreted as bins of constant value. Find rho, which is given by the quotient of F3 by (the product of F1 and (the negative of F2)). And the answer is -0.365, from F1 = 3.17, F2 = 3.17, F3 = 3.7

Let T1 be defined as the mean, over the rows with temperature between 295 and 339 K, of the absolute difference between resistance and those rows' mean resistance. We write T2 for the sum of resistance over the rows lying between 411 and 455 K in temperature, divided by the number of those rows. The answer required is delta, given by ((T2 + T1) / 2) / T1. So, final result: 31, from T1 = 0.031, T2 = 1.87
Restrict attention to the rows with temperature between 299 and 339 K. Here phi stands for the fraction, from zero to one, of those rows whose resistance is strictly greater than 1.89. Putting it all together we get 0.7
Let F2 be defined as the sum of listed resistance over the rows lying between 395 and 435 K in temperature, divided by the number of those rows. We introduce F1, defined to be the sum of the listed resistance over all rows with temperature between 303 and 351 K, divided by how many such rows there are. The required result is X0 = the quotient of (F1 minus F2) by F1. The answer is 0.02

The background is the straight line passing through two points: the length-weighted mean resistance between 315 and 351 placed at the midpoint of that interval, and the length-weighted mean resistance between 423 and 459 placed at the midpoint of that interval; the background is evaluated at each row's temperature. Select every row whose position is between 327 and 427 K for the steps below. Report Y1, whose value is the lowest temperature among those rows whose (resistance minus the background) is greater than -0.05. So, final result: 329.0 K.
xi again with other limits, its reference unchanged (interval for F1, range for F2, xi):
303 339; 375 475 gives 0.005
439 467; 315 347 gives 0.004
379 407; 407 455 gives 0.003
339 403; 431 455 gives -0.008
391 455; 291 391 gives 0.002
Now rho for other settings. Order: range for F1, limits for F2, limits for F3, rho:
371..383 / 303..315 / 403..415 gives -0.295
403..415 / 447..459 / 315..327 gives -0.278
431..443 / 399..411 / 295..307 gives -0.301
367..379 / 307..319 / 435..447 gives -0.264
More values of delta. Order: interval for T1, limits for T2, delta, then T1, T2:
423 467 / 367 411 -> 18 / 0.057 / 1.96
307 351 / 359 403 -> 21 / 0.049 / 1.97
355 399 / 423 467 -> 23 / 0.042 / 1.87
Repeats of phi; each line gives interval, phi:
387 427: 0.8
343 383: 1.0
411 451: 0.4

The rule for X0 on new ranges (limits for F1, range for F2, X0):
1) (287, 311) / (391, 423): -0.04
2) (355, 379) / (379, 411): 0.03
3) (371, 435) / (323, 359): -0.02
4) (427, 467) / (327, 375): -0.06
